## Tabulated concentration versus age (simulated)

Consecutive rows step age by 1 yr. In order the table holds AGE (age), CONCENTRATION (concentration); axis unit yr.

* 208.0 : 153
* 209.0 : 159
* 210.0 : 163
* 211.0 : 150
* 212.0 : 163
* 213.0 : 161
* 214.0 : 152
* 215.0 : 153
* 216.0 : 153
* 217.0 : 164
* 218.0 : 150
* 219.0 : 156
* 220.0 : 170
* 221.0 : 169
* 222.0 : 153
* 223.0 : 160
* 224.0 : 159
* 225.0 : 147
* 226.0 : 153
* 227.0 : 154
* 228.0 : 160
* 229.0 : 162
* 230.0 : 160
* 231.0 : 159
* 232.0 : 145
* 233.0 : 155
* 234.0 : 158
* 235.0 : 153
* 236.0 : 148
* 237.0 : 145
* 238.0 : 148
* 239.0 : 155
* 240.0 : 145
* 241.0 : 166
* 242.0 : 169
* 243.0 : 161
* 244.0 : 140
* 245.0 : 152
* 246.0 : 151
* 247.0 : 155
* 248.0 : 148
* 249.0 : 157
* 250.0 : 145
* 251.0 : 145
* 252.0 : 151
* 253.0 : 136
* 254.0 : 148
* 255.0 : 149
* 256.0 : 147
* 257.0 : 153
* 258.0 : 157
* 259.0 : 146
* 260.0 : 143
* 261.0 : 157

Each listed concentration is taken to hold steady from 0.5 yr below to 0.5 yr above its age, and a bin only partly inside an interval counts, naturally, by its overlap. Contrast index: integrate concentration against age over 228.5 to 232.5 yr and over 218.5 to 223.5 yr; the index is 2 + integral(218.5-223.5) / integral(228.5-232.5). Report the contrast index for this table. 3.29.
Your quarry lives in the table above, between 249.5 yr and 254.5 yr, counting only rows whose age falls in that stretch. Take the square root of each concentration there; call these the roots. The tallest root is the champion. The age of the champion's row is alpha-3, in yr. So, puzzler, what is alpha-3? 252.0 yr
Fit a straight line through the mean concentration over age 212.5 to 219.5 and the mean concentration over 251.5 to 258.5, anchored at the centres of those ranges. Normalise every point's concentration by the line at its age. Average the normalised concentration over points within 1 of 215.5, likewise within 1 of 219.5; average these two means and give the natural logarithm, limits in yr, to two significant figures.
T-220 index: 0.017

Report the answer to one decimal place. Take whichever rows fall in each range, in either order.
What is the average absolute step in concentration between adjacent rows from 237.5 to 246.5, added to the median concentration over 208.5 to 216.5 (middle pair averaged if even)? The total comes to 166.4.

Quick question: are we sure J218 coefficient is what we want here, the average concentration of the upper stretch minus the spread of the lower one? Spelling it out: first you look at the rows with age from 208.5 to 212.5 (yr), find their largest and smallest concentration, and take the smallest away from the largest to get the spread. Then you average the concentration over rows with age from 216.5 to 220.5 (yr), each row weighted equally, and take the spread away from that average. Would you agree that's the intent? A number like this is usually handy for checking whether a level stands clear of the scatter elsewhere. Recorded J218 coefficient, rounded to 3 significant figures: 147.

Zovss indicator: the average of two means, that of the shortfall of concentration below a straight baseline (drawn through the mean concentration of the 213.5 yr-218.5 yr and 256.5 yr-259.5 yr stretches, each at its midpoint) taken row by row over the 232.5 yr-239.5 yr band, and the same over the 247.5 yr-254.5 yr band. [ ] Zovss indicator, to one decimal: 3.4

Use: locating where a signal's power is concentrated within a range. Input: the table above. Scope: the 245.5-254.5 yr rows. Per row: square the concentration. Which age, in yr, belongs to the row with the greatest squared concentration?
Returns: 249.0 yr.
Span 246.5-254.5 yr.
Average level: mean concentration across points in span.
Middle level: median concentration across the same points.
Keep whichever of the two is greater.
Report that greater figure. 148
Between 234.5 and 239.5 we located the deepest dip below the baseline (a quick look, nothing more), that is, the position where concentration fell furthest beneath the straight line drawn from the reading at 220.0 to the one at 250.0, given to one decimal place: 237.0 yr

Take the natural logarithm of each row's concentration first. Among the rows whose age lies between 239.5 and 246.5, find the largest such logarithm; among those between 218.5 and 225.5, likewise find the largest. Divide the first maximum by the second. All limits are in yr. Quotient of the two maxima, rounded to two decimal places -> 1.00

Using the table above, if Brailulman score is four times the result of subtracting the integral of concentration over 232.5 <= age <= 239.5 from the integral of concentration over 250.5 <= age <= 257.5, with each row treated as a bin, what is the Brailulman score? -132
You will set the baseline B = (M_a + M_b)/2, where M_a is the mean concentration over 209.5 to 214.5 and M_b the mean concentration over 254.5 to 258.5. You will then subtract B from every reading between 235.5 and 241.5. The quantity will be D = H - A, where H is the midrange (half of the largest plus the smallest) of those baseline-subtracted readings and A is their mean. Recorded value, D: 4.3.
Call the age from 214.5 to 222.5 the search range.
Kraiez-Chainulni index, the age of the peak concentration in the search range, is 220.0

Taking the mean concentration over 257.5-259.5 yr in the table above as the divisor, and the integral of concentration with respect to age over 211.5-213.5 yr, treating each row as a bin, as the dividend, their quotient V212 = 2.14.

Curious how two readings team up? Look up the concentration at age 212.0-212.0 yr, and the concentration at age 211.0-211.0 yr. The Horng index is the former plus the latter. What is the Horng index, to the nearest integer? 313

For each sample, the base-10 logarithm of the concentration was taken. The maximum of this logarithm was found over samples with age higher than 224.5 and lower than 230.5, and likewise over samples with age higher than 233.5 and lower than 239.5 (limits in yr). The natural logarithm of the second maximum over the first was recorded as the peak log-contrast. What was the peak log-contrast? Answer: -0.005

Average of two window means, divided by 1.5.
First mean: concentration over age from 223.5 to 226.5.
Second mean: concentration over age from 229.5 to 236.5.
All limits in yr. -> 102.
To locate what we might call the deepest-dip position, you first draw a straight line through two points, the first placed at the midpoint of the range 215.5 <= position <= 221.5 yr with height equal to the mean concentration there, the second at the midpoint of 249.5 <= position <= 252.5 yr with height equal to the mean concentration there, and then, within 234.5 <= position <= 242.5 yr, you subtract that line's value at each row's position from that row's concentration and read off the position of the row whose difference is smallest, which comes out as 237.0 yr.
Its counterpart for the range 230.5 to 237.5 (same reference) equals 232.0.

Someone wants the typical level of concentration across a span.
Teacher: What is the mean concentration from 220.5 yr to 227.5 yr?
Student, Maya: 156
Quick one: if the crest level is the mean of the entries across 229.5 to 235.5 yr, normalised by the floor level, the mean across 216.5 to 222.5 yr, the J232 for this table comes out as 0.97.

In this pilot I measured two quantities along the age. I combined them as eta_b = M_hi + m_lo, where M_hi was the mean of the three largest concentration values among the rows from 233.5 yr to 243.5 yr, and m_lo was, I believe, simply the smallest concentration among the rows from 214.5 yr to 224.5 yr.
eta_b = 315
